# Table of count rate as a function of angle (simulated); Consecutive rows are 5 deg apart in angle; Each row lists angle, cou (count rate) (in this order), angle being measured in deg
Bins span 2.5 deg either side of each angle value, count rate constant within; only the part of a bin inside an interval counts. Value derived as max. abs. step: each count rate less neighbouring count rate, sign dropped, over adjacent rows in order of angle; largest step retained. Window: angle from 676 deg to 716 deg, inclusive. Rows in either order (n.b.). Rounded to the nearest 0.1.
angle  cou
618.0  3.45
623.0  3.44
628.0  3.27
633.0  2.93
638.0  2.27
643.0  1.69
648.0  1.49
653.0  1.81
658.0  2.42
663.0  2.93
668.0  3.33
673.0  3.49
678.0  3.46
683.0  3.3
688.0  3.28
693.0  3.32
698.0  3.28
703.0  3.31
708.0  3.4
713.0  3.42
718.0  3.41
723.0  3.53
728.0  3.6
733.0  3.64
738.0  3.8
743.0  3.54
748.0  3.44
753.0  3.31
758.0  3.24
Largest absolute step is 0.2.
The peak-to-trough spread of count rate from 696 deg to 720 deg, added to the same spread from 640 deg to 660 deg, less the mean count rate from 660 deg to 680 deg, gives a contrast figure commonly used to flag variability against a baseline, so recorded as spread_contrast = -2.2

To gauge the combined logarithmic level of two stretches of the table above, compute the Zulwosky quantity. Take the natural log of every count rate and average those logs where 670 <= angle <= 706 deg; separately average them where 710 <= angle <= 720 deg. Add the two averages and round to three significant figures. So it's 2.44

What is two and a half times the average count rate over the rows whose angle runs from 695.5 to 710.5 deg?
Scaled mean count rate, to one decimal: 8.3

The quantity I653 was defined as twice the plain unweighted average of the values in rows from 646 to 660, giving 3.81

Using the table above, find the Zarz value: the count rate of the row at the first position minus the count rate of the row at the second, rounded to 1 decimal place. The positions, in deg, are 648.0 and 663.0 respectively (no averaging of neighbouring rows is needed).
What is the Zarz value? -1.4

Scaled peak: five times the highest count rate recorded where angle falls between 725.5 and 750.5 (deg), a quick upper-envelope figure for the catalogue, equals 19.0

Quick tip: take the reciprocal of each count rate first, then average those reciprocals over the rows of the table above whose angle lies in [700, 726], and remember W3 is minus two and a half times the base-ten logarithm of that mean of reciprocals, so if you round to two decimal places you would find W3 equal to 1.33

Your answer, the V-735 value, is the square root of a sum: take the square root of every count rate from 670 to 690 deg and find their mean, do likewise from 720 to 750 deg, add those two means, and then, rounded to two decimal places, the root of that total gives 1.93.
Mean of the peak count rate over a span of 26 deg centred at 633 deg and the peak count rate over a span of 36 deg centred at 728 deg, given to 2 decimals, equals 3.62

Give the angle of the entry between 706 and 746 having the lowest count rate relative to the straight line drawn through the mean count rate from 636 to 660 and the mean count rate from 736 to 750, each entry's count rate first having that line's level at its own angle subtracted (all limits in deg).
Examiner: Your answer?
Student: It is 743.0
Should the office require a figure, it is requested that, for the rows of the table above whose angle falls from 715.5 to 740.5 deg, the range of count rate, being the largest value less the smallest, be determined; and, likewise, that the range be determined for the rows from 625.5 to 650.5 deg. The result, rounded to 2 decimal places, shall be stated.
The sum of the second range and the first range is 2.17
